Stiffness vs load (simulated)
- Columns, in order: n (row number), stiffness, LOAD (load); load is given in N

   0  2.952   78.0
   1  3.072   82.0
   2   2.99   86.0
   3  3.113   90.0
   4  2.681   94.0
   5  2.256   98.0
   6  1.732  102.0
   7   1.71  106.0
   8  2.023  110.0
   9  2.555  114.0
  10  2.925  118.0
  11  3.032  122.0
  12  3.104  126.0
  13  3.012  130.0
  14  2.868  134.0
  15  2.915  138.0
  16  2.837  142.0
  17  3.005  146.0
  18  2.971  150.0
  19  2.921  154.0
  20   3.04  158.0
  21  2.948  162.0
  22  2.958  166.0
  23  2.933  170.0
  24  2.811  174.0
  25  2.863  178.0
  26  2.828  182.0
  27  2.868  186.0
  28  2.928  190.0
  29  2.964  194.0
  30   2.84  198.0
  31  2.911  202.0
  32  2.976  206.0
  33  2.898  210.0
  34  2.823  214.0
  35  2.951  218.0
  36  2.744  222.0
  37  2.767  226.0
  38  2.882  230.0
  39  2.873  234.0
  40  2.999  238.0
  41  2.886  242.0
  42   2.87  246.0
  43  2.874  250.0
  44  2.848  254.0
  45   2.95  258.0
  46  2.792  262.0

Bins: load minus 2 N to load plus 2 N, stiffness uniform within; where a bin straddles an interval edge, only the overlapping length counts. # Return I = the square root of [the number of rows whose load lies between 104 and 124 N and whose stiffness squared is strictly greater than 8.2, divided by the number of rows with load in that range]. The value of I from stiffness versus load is 0.63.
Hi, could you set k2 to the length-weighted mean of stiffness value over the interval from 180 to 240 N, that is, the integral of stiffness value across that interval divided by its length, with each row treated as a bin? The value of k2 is 2.88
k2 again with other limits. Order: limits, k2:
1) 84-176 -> 2.75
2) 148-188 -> 2.91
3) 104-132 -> 2.62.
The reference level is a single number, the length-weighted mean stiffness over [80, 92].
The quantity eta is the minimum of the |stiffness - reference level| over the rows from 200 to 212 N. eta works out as 0.082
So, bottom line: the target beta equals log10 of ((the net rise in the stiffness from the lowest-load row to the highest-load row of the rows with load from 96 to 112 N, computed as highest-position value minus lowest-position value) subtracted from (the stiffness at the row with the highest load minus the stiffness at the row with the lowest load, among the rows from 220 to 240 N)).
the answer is -0.31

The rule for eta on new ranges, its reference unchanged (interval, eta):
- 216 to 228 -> 0.107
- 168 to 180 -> 0.125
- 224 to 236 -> 0.176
